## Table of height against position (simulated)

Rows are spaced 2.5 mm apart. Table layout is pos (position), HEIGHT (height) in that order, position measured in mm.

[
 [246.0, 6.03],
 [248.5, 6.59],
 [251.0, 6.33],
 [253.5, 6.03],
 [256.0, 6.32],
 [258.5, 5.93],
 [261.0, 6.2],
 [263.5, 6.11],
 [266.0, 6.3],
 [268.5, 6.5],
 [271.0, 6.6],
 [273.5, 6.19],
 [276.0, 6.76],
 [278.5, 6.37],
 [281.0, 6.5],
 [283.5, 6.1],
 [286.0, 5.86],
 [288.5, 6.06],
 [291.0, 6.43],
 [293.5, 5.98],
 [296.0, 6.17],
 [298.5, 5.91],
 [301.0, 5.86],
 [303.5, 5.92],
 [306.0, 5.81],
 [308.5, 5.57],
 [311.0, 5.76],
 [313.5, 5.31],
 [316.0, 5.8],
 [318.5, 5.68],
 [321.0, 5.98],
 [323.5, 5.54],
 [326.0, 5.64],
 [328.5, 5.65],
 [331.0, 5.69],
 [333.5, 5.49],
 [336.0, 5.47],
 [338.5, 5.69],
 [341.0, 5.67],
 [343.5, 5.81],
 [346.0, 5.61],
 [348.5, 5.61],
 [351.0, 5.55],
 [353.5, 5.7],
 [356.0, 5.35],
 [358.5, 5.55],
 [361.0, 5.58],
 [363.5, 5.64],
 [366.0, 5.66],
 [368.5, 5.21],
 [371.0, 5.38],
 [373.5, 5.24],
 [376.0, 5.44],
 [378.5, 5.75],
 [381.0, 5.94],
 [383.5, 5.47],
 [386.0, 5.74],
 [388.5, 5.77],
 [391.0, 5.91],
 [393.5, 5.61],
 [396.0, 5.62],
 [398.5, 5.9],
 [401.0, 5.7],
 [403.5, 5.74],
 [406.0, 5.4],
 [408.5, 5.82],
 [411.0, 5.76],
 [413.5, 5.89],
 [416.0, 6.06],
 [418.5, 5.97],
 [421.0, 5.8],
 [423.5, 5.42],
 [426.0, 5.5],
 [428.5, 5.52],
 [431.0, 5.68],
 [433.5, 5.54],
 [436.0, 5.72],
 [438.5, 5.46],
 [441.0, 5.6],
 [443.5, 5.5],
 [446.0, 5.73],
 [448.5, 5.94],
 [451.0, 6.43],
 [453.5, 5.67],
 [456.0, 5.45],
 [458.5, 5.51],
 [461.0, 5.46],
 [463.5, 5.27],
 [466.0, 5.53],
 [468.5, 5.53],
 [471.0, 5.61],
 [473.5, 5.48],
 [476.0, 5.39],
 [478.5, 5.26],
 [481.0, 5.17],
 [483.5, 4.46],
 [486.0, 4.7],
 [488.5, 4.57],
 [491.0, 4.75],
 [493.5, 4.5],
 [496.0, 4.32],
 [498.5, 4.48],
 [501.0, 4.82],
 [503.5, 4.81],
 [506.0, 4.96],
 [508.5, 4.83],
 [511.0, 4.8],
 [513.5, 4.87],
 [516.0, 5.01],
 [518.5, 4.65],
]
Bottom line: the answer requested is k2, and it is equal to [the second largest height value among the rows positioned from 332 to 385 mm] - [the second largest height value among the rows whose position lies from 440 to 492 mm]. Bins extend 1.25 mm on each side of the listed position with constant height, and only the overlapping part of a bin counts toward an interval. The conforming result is -0.1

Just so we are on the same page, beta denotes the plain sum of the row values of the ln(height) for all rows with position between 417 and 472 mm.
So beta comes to 38.0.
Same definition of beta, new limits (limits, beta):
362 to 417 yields 38.1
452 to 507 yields 35.7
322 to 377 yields 37.7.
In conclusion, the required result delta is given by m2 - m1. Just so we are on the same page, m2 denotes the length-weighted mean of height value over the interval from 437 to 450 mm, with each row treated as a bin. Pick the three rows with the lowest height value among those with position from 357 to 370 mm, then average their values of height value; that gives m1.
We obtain 0.22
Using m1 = 5.4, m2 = 5.66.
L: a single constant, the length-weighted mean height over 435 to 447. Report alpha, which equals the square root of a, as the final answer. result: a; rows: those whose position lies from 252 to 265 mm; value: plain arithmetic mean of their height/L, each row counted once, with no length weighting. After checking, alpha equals 1.05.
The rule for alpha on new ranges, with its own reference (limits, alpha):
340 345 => 1.01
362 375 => 0.98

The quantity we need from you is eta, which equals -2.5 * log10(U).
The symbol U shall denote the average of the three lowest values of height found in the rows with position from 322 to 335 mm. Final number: -1.86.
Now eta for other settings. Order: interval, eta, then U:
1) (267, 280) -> -2.01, 6.35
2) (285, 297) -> -1.94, 5.97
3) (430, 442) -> -1.86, 5.53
